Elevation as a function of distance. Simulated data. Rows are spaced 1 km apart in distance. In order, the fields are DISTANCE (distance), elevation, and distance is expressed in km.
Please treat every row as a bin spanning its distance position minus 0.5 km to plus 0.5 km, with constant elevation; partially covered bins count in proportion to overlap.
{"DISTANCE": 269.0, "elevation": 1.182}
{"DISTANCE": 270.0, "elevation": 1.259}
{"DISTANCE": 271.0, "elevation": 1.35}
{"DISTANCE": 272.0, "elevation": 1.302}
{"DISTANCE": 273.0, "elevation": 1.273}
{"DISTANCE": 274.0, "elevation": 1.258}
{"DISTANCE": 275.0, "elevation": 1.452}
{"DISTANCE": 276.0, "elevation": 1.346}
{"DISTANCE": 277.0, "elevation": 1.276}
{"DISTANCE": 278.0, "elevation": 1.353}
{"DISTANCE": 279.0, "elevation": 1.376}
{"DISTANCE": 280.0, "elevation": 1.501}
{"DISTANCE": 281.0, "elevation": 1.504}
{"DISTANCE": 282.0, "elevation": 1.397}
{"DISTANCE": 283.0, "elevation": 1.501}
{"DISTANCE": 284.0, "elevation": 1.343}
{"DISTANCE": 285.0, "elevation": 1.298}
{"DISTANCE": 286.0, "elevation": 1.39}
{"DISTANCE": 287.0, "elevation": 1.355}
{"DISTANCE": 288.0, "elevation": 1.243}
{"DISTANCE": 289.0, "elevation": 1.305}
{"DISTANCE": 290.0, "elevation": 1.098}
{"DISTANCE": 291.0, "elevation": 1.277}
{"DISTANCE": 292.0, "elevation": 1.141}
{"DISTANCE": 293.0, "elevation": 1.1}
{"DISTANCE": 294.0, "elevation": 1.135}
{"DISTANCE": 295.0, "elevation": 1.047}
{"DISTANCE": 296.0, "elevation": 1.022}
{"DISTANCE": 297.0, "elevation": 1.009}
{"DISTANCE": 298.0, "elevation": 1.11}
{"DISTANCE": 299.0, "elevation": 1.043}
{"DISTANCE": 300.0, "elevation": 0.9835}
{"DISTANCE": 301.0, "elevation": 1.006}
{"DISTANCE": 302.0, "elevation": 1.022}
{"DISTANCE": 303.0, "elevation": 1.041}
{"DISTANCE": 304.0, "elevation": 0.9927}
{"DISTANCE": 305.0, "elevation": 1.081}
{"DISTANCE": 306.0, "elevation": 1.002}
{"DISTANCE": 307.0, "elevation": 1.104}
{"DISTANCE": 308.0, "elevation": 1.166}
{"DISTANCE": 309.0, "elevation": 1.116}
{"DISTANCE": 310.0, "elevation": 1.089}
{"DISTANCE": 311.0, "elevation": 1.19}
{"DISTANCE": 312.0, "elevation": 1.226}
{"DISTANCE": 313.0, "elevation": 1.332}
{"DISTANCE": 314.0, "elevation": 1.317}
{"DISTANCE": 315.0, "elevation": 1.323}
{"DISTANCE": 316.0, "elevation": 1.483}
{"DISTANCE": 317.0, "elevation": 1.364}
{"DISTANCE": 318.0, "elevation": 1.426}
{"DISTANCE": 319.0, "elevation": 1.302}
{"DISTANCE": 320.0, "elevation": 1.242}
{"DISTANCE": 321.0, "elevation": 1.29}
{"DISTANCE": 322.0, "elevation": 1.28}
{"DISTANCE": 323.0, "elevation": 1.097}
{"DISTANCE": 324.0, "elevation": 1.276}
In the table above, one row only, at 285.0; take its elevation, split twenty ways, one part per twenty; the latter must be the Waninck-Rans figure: 0.0649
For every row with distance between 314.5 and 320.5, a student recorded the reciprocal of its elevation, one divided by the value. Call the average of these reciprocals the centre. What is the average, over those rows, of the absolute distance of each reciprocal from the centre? 0.04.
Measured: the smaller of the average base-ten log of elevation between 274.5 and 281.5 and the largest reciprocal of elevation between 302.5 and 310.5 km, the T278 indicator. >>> 0.146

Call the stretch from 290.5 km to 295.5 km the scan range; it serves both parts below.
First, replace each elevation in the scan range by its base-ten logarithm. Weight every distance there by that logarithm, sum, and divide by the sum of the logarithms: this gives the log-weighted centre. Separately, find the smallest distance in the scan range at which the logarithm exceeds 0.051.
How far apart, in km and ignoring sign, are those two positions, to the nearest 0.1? 1.4 km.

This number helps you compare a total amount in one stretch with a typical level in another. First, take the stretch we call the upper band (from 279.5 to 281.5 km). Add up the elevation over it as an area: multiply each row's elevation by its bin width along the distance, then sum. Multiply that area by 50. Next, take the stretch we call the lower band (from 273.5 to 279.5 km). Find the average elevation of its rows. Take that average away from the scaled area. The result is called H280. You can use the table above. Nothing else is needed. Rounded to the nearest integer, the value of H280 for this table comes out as 149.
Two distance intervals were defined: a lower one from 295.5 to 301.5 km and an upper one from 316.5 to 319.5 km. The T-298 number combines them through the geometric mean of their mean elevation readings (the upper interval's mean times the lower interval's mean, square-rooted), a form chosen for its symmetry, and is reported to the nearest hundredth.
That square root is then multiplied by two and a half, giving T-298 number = 2.96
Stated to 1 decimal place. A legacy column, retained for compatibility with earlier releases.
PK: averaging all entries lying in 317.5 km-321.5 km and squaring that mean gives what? 1.7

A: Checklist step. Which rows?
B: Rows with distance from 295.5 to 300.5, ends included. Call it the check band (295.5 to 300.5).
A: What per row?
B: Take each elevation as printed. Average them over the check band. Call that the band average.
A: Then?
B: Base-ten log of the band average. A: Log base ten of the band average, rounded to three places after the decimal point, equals 0.014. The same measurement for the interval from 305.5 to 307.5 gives 0.022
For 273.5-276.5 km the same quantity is 0.131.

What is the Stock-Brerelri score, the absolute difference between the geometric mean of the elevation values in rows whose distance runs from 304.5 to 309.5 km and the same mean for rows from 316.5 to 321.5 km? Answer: 0.231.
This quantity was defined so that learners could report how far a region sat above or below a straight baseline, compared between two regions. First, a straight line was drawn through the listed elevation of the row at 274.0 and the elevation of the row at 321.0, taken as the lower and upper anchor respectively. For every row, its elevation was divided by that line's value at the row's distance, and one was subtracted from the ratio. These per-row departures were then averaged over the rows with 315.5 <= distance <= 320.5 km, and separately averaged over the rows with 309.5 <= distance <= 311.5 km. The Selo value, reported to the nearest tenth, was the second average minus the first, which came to -0.2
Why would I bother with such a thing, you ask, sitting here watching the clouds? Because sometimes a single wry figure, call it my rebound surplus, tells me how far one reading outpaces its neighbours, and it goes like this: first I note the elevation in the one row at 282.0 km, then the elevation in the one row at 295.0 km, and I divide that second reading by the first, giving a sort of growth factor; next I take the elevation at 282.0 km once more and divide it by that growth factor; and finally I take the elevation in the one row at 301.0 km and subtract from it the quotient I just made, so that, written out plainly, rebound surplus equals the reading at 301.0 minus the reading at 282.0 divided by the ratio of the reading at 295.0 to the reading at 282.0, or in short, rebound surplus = -0.9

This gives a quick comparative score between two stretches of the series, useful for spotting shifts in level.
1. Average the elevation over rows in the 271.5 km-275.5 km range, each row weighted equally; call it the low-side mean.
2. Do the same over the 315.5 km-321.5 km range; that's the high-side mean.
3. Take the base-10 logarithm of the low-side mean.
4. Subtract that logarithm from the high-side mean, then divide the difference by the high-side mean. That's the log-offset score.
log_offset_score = 0.91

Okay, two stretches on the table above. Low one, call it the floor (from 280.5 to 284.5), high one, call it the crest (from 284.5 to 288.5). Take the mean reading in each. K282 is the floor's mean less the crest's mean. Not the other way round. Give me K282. 0.11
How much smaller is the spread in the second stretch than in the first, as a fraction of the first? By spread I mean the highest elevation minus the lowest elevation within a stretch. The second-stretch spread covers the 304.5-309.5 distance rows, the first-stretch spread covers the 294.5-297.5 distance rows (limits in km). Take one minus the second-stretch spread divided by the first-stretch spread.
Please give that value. -3.3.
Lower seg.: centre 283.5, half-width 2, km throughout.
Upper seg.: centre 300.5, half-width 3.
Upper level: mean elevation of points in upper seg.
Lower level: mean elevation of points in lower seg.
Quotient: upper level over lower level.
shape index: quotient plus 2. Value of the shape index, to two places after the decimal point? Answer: 2.75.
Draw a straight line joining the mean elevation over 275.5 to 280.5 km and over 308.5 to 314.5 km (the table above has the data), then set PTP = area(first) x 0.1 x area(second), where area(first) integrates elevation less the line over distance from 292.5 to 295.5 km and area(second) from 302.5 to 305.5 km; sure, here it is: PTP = 0.038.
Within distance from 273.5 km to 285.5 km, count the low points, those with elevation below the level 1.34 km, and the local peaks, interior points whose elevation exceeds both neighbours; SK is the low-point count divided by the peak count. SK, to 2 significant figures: 1.0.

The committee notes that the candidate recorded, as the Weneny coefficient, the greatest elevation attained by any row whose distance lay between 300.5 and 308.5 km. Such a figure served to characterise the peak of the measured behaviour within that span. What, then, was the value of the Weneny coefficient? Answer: 1.166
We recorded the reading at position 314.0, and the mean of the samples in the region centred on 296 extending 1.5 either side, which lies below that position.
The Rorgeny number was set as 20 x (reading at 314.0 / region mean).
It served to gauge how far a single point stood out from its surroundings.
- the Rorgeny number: 26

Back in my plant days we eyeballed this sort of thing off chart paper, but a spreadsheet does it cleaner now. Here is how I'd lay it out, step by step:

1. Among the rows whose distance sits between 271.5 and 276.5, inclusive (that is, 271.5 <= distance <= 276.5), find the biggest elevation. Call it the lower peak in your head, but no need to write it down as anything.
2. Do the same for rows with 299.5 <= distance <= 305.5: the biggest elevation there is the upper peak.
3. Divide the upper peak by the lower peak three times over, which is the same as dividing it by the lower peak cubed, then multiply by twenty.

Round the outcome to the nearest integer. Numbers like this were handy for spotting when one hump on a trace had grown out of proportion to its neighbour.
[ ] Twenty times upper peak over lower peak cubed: 7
